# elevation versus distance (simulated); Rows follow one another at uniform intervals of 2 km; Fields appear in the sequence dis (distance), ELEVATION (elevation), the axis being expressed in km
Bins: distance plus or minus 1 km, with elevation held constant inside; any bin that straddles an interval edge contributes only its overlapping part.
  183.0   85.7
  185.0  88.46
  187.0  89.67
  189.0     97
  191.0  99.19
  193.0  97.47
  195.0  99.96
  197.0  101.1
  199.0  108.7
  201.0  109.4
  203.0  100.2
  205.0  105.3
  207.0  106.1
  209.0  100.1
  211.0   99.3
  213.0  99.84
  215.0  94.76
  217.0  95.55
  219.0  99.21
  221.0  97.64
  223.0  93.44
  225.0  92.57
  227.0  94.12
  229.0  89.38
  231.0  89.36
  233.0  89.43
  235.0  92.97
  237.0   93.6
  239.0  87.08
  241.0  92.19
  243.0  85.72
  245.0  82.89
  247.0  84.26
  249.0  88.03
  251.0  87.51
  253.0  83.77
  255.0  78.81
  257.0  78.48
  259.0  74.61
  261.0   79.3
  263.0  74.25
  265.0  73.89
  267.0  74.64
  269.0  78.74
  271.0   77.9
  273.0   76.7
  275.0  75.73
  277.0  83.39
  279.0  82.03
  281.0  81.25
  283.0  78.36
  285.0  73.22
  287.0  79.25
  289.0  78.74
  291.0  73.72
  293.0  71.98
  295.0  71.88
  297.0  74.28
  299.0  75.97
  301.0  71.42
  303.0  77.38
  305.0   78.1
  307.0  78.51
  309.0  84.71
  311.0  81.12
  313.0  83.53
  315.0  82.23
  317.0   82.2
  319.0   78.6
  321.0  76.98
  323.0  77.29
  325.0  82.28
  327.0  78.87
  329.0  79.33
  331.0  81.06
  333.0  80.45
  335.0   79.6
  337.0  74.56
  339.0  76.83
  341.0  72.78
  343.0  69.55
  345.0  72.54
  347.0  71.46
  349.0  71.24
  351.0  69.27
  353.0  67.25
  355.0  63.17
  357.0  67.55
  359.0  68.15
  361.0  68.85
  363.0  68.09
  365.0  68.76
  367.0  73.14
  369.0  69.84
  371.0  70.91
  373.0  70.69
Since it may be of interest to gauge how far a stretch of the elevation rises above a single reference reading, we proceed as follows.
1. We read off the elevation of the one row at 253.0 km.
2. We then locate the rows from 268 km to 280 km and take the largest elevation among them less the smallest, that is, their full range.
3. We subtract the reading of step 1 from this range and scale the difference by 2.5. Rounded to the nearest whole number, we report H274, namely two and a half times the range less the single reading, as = -190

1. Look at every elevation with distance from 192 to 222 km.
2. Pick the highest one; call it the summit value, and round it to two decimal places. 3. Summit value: 109.40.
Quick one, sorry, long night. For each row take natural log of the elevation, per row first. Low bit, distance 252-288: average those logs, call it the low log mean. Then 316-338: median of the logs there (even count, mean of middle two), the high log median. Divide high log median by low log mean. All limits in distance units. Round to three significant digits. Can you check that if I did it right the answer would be 1.00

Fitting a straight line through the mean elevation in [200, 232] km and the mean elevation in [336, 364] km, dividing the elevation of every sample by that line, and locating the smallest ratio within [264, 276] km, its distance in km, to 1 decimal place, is 265.0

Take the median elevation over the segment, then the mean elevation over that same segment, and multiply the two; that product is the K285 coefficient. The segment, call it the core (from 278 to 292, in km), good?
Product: 6148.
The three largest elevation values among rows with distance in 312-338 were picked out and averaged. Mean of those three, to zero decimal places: 83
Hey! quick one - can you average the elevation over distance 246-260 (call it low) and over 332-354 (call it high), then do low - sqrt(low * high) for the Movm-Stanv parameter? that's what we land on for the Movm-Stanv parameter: 4.6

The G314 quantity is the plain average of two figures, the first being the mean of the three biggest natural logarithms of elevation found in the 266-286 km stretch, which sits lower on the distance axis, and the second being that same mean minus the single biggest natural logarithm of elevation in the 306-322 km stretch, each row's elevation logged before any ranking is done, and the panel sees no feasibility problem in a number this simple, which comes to 2.19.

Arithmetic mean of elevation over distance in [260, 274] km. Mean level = 76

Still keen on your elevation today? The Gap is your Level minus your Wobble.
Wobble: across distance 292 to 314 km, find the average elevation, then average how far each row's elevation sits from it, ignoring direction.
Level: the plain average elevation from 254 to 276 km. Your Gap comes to 73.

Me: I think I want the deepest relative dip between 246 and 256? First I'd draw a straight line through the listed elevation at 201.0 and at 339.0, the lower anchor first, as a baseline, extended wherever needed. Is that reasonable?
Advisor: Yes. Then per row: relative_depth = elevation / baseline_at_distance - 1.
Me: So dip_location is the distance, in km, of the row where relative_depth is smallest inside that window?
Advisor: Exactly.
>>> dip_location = 255.0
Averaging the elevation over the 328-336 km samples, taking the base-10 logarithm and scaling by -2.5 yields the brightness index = -4.76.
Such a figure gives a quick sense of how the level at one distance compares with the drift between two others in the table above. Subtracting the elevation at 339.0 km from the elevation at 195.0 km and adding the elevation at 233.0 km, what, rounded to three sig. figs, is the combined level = 113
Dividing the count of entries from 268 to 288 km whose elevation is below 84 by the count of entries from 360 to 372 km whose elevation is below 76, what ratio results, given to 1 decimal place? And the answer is 1.7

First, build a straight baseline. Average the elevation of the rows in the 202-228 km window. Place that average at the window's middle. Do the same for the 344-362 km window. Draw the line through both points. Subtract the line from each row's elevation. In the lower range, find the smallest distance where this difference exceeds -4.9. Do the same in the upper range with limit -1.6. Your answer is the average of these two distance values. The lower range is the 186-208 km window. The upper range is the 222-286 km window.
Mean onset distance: 213 km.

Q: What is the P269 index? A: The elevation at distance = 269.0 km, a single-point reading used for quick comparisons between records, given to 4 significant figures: 78.74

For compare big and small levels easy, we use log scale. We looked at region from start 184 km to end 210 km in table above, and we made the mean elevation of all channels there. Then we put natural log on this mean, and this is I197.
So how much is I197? 4.61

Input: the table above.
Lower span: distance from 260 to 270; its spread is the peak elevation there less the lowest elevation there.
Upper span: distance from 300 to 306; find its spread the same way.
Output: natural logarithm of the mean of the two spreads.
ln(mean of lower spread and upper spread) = 1.80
